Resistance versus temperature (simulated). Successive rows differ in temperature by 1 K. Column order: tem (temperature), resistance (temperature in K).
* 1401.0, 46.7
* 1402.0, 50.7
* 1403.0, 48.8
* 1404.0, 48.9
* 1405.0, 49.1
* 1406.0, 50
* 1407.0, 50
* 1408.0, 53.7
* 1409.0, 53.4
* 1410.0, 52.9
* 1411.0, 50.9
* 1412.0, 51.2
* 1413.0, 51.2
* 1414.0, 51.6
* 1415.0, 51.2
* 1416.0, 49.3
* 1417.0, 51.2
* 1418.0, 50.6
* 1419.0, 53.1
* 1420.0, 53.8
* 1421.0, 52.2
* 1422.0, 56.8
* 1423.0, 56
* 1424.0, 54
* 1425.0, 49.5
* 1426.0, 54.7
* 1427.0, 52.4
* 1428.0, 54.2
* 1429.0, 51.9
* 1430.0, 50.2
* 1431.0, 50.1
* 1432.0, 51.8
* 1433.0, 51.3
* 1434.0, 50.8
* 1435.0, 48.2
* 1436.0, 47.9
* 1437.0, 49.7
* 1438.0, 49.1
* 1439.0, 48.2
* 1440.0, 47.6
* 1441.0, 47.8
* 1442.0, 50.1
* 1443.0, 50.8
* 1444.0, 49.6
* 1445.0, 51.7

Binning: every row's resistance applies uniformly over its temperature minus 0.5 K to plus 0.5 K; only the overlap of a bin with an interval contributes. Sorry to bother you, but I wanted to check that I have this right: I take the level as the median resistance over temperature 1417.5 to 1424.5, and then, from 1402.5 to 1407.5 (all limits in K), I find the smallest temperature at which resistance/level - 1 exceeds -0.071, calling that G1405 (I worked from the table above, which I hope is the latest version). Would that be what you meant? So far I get 1406.0 K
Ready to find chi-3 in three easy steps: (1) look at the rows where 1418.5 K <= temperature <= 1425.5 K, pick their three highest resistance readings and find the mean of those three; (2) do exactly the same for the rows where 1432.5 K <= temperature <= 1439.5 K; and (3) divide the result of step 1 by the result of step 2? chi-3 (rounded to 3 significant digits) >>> 1.10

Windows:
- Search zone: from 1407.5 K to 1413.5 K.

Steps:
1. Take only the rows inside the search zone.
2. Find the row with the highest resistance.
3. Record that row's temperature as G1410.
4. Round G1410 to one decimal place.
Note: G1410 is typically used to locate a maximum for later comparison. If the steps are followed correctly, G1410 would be 1408.0 K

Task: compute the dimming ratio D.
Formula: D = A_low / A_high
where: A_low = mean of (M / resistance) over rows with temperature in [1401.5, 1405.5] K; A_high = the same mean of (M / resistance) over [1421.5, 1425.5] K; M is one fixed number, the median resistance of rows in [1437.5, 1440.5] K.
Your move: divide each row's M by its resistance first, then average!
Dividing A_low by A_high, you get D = 1.09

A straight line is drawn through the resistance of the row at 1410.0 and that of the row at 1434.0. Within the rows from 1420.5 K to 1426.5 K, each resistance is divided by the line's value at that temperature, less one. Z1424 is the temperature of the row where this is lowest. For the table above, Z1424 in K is 1425.0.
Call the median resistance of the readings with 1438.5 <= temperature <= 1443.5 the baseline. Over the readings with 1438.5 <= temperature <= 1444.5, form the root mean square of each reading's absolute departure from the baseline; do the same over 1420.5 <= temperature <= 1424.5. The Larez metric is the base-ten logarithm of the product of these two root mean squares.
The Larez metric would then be 1.0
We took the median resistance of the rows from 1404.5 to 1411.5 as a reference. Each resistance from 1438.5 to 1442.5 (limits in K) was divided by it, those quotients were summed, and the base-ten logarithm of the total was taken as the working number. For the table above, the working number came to 0.58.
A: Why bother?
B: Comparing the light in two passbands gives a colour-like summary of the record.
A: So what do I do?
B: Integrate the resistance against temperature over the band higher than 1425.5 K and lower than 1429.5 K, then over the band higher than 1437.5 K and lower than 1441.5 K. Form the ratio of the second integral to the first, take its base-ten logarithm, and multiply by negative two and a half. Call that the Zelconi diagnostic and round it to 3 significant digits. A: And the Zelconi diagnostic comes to 0.110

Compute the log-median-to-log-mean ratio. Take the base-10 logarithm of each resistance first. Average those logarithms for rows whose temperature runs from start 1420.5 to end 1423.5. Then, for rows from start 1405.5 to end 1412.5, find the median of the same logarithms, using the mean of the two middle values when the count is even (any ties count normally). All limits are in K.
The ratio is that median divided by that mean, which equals 0.98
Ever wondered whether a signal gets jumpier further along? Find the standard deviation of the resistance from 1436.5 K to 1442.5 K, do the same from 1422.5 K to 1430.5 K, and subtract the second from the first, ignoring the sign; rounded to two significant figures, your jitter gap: 1.2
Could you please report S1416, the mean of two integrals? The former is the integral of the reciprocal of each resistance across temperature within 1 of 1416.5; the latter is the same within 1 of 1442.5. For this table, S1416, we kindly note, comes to 0.0397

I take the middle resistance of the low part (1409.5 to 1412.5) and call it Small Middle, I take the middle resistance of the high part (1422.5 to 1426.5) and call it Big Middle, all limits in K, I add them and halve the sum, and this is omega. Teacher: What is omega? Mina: 52.8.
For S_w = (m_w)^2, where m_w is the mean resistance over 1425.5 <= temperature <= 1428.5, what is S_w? 2891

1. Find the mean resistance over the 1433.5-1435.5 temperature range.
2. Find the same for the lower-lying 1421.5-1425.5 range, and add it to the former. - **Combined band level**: 104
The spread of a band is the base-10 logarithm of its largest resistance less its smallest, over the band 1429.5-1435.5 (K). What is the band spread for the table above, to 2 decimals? 0.56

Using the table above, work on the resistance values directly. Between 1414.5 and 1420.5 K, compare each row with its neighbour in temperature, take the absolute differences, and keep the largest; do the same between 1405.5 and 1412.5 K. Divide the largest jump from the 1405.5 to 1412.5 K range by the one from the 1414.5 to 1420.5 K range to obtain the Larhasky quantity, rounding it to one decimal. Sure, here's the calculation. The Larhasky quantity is 1.5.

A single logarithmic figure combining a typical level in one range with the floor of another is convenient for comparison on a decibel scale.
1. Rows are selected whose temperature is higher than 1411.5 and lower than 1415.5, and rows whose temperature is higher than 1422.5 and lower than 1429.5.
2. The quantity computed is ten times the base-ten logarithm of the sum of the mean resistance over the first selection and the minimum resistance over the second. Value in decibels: 20.03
